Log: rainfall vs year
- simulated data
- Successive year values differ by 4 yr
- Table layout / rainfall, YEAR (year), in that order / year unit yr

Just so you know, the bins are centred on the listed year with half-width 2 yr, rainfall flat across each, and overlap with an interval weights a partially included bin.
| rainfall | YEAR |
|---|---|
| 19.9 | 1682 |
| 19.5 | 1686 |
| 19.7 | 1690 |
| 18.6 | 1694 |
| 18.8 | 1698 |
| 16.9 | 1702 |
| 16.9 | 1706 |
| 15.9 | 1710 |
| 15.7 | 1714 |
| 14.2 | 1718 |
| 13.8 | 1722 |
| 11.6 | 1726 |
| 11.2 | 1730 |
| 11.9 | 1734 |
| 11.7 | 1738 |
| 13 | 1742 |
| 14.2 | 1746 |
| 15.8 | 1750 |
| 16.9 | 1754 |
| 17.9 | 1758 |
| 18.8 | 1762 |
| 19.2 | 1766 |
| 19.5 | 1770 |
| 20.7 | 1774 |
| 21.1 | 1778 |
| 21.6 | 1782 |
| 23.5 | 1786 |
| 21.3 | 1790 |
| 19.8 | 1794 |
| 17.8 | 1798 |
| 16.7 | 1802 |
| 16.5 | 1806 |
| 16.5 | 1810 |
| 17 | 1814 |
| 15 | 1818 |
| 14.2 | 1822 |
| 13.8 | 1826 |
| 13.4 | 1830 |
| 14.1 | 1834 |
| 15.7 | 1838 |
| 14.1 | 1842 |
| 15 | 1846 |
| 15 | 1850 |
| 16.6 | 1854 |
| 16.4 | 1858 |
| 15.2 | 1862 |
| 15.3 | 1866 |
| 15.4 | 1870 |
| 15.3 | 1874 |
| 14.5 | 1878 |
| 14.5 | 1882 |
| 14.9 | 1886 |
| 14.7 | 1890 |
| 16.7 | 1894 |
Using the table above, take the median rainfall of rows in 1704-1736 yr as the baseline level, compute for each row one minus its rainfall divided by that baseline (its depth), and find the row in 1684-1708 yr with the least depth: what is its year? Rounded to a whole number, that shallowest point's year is 1690 yr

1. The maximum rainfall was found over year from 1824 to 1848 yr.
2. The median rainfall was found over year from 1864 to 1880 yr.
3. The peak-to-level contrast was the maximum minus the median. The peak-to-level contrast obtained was 0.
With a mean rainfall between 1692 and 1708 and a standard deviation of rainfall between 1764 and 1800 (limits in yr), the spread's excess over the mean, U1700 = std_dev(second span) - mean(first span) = -16.2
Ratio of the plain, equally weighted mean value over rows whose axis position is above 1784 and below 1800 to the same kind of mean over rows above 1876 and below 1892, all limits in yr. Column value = 1.41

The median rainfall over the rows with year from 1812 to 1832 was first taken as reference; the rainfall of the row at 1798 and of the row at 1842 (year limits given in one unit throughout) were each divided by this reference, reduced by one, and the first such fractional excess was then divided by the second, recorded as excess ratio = -36.0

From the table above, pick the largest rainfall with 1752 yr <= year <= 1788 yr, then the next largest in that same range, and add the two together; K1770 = 45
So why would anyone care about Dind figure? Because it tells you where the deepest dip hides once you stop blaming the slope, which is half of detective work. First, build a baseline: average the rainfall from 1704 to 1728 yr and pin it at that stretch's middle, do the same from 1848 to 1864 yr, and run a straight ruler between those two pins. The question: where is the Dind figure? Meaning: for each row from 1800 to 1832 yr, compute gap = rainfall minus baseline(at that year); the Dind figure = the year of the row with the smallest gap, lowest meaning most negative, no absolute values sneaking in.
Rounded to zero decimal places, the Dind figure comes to 1830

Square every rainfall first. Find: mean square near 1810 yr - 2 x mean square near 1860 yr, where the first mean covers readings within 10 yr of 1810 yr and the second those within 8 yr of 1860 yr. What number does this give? -237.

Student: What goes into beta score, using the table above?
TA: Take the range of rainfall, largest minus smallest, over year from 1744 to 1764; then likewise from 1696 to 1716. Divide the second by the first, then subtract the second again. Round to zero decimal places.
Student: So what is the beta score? -2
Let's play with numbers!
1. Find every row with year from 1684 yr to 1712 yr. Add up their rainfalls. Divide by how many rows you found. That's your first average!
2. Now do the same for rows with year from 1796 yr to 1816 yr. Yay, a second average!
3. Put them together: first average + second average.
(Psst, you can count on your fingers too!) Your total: 34.9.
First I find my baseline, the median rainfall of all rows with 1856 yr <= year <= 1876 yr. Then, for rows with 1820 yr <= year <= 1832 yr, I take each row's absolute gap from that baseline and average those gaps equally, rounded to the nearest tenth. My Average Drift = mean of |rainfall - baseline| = 1.5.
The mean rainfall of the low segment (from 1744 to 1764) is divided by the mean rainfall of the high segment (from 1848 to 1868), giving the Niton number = 1.06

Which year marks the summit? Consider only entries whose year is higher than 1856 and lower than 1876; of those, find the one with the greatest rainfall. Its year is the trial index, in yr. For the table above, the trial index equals 1858 yr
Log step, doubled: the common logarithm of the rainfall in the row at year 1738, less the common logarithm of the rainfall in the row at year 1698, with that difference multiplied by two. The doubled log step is -0.41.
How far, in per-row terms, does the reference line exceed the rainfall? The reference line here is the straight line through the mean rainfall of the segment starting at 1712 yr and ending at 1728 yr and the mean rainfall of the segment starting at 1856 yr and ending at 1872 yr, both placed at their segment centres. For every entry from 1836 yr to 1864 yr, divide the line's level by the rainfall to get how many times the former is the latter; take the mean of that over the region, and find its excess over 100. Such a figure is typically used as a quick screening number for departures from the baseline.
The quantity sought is -99.0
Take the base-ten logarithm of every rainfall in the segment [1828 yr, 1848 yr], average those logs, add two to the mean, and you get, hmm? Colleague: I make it 3.16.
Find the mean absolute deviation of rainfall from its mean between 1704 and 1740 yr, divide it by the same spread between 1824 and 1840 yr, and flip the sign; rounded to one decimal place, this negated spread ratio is -2.5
